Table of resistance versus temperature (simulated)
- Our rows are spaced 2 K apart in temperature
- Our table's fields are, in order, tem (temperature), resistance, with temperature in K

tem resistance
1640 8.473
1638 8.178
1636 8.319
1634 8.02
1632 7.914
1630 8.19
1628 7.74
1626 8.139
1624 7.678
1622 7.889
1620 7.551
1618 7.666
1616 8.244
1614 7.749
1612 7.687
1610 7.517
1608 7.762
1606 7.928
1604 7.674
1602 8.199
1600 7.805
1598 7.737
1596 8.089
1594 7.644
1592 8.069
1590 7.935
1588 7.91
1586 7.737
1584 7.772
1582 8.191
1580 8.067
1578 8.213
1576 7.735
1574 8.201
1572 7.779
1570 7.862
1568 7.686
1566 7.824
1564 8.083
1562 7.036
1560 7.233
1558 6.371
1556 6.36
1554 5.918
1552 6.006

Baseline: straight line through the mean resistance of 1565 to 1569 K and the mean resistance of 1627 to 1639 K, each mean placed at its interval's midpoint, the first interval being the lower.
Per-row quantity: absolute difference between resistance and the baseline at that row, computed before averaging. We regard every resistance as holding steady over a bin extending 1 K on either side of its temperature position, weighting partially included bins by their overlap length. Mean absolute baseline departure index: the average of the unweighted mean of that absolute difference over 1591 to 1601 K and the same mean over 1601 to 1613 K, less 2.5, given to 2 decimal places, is -2.29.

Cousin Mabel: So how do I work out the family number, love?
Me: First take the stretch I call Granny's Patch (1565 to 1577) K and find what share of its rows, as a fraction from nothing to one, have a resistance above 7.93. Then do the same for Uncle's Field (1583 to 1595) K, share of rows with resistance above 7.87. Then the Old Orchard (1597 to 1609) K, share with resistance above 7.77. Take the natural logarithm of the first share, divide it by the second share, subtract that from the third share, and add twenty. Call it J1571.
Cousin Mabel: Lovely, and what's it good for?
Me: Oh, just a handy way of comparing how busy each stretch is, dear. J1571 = 24.1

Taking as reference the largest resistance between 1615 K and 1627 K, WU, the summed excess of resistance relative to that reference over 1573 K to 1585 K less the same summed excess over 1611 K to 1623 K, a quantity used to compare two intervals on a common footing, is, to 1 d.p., 1.4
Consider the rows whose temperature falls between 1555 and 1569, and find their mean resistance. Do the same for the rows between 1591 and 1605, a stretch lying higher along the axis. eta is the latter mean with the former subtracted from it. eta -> 0.66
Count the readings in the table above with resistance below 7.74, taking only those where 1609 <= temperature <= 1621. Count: 4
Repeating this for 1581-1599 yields 3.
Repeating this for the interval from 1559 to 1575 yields 3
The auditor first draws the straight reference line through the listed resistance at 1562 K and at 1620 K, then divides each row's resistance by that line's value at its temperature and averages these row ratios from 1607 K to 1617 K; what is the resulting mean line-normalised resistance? 1.04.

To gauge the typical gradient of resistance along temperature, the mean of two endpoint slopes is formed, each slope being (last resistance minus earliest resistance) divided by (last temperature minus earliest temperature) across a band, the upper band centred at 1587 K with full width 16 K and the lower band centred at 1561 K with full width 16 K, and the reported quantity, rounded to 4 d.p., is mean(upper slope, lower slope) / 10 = 0.0048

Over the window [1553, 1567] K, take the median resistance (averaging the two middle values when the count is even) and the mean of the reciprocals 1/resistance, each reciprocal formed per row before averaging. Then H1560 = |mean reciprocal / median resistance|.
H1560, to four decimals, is 0.0206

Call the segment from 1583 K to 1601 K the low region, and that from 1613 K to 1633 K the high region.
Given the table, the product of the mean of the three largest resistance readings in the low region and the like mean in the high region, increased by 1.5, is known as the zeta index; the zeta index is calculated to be 67.3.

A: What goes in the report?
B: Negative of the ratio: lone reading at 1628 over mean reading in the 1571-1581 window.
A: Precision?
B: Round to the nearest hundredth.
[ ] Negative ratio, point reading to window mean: -0.97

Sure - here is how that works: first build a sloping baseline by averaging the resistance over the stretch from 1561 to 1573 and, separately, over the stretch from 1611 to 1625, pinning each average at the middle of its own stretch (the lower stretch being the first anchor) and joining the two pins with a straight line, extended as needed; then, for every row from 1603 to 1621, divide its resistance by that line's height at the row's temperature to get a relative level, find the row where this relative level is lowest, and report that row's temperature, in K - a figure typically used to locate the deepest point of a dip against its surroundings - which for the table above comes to 1610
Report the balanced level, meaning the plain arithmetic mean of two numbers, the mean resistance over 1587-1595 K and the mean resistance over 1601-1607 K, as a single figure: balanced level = 7.91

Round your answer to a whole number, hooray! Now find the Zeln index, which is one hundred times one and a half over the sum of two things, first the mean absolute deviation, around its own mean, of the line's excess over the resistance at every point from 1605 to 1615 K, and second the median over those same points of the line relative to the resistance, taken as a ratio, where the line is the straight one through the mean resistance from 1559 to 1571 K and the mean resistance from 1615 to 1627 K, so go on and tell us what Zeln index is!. 134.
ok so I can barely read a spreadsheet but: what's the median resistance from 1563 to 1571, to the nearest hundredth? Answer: 7.84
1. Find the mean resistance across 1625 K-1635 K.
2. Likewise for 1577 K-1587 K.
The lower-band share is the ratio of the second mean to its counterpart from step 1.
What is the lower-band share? 0.999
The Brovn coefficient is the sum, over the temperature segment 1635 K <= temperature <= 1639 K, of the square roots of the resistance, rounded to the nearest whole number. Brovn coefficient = 6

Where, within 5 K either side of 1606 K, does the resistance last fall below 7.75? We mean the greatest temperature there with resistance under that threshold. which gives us 1610 K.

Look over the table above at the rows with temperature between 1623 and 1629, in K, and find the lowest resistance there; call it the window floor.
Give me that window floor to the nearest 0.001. 7.678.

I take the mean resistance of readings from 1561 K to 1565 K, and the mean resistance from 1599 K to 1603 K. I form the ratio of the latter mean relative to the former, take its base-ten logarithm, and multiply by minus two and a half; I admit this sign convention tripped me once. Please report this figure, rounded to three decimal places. -0.062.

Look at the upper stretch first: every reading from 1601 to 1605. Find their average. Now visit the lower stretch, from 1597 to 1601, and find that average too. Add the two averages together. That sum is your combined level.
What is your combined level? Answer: 15.7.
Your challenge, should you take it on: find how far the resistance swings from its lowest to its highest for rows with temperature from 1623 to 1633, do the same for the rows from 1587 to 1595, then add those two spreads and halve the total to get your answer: 0.47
